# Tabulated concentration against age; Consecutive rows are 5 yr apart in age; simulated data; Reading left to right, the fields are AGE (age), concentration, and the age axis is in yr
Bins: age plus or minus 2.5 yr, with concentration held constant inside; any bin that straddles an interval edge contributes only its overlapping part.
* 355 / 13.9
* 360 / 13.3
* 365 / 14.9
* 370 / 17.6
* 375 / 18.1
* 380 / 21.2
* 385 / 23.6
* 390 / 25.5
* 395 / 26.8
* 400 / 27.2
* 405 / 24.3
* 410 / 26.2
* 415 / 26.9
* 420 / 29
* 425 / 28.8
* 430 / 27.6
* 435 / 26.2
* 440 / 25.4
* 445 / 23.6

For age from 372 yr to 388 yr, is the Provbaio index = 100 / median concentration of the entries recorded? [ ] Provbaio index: 4.72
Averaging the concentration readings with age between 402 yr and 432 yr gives 27.1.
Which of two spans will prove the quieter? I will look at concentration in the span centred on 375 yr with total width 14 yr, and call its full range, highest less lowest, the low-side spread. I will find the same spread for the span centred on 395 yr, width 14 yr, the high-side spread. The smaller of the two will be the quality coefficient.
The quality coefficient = 1.7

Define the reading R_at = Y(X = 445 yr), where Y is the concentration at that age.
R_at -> 23.6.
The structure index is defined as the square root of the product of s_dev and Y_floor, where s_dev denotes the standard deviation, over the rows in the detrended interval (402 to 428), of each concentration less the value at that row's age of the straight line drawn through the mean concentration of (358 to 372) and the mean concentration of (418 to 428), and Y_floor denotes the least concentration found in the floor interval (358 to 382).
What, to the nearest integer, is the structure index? 3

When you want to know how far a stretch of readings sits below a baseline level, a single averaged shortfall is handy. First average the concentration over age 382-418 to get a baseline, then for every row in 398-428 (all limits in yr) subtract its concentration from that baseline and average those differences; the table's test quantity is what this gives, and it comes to -1.3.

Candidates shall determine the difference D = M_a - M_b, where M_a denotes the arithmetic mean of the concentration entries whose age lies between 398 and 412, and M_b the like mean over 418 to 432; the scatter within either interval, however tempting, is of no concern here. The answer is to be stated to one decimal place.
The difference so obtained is -2.6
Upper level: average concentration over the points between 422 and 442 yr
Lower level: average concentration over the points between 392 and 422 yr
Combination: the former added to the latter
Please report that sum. 54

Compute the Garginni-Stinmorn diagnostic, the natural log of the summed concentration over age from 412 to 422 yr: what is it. 4.02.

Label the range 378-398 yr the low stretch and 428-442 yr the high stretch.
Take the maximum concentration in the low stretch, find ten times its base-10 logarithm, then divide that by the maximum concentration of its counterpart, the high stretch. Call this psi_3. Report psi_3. 0.52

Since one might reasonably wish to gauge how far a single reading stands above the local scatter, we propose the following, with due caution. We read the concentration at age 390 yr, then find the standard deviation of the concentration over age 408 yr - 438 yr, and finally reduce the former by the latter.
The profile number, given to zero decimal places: 24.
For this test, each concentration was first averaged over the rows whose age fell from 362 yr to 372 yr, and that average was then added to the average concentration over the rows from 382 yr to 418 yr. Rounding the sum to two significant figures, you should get 42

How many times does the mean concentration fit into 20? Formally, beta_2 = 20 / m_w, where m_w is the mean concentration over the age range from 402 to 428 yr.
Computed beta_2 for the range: 0.74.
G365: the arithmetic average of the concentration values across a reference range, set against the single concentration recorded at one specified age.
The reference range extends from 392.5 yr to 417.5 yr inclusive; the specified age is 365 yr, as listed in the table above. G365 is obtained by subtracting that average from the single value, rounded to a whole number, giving -11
